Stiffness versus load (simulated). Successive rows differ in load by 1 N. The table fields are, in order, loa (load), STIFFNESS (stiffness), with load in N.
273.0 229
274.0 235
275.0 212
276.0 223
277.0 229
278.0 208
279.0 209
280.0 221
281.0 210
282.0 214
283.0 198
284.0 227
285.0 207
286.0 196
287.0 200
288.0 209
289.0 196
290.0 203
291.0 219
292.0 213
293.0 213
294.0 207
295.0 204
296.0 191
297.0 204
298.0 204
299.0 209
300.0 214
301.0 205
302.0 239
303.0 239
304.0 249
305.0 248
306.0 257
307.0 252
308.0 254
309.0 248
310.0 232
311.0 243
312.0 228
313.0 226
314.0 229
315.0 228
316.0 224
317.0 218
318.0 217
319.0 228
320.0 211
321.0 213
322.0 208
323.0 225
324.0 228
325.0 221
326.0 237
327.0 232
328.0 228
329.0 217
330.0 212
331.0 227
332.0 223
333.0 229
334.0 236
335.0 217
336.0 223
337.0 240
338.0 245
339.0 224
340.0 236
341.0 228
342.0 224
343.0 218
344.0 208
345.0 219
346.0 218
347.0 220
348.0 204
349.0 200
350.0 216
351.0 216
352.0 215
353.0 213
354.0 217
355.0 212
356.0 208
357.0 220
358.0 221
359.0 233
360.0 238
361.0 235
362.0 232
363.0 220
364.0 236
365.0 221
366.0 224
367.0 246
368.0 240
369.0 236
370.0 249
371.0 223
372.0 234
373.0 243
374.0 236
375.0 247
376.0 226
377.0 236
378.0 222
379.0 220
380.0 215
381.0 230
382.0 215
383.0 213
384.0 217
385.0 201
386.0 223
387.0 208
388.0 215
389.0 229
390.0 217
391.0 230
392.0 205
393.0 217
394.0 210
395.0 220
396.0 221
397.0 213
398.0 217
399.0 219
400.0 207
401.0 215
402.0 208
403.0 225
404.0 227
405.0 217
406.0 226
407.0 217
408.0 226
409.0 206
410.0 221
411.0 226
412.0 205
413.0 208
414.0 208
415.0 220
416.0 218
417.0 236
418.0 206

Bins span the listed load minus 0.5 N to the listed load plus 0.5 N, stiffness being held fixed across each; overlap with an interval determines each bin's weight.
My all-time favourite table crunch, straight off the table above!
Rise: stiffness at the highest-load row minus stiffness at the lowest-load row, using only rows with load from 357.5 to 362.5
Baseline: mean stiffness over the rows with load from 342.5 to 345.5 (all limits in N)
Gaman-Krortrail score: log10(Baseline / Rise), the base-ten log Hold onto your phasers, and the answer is 1.3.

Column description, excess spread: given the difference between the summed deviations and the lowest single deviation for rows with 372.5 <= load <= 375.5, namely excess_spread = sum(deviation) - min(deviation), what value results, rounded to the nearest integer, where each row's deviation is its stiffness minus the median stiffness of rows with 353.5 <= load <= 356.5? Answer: 66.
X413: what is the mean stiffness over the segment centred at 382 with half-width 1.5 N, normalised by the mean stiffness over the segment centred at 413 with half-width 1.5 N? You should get 1.06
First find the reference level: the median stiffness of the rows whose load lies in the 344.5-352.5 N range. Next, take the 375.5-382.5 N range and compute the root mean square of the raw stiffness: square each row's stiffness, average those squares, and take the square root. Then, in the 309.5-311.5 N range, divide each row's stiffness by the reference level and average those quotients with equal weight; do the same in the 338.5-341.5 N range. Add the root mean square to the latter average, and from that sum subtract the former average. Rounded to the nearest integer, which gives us 224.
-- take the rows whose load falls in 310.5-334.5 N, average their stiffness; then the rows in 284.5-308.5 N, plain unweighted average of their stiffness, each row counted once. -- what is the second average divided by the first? 0.97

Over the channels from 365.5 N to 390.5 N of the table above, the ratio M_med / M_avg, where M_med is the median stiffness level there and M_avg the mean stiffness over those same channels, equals 0.989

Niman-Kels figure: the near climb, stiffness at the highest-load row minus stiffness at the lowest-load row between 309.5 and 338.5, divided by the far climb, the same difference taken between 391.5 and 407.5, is 1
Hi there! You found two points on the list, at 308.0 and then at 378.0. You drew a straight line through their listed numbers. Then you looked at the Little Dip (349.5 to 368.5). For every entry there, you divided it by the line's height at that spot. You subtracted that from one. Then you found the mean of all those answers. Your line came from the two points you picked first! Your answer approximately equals 0.027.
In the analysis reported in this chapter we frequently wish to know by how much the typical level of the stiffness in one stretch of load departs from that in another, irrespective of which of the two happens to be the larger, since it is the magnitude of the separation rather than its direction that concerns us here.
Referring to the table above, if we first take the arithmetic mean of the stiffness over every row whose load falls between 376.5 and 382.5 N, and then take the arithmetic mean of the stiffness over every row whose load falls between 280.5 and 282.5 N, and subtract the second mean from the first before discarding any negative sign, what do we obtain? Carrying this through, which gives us 11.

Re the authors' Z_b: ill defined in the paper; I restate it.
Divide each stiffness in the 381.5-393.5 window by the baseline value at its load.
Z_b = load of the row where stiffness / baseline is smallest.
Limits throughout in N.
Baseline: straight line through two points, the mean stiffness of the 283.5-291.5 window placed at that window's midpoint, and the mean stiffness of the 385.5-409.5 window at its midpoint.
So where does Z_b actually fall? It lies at 385.0 N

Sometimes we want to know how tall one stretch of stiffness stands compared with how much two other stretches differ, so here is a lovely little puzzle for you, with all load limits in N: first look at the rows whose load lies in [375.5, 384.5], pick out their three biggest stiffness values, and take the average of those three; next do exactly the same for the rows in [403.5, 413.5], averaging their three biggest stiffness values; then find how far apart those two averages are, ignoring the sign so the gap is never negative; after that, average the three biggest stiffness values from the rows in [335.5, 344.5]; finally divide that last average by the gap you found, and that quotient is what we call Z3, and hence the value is 55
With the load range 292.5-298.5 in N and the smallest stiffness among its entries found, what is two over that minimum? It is 0.0105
